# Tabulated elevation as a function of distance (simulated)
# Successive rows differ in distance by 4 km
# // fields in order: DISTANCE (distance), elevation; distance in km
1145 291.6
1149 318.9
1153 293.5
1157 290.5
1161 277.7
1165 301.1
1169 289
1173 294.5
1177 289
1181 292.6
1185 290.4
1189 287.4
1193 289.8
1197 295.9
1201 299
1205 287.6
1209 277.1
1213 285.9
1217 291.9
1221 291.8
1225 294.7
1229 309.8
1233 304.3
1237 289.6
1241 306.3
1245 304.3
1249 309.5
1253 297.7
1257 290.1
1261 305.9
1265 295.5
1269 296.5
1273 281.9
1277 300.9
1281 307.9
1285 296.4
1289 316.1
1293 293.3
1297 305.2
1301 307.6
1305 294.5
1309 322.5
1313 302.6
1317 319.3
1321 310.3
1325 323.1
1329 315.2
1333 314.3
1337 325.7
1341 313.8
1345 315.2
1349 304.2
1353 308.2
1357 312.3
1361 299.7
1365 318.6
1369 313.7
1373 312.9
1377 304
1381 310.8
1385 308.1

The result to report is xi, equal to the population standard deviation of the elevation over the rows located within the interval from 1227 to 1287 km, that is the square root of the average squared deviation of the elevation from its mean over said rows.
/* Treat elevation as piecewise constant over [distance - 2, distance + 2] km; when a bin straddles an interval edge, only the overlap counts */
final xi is 7.9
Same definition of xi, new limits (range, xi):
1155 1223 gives 6.1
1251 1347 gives 11.3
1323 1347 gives 4.7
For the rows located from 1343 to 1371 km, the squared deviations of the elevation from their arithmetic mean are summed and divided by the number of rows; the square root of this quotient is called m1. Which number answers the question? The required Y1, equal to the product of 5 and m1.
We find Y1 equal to 31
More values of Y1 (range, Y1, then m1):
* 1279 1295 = 46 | 9.1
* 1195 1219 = 36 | 7.2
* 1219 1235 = 36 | 7.2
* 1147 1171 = 63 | 12.7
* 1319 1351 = 32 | 6.3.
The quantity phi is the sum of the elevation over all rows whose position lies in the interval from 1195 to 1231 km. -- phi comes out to 2634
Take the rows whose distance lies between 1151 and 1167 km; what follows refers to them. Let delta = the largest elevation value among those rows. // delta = 301.1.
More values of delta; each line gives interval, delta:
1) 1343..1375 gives 318.6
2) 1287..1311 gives 322.5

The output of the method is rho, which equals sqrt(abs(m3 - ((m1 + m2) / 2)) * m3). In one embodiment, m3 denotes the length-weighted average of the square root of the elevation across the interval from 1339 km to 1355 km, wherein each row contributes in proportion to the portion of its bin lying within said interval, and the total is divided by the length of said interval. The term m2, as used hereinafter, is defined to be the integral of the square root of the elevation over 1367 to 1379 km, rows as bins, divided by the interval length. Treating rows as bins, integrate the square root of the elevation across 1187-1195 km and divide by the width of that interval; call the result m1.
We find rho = 2.4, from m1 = 17.0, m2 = 17.6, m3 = 17.62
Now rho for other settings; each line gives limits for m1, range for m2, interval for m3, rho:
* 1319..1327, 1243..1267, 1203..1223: 3.3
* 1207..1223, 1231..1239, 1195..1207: 1.1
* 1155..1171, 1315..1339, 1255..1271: 1.8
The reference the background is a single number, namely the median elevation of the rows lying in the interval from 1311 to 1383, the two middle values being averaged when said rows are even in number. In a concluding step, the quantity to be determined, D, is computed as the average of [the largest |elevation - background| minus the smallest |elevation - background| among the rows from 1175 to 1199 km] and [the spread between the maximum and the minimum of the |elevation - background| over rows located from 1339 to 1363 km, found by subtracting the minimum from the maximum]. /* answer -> 10.8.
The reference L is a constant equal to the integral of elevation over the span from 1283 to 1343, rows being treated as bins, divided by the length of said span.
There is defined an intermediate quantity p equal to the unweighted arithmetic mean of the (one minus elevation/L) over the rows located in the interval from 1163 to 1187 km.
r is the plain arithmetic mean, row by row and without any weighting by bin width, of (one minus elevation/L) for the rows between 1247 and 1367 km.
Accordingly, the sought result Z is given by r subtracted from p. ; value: 0.045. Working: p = 0.058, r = 0.01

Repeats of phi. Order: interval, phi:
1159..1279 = 8828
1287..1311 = 1839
